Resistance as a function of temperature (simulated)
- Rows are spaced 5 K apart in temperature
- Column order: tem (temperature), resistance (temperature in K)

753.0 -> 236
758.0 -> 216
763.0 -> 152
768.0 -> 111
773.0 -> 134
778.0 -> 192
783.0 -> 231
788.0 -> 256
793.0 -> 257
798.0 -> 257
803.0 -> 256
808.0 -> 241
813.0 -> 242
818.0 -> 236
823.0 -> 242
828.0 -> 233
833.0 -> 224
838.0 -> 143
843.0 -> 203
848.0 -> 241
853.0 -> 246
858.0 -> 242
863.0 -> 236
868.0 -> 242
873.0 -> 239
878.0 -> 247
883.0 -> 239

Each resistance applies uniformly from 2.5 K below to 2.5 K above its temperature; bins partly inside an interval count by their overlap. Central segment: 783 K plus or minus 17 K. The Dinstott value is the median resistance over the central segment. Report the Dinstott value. 231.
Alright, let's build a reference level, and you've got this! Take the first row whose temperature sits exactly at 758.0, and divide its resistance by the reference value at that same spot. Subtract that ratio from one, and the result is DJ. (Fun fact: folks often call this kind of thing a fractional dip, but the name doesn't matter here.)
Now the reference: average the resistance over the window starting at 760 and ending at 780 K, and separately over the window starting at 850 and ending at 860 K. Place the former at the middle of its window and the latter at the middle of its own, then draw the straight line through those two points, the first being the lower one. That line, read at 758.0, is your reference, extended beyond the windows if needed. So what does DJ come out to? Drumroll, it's -0.6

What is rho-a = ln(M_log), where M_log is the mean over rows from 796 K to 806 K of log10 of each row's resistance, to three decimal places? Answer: 0.879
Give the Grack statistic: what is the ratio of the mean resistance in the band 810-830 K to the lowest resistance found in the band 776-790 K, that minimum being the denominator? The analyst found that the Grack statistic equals 1.24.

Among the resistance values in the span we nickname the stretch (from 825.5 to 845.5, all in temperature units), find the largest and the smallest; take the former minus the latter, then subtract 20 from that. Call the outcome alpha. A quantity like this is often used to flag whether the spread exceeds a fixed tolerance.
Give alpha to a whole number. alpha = 70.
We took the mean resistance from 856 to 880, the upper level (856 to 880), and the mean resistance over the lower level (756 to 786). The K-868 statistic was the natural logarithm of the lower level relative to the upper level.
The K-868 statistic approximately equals -0.33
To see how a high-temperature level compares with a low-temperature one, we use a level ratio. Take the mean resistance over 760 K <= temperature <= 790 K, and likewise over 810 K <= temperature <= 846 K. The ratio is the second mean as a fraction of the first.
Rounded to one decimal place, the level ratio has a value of 1.2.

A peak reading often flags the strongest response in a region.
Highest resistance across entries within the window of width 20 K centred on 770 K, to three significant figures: 192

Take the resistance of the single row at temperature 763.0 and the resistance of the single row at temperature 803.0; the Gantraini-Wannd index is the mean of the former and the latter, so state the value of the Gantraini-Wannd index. 204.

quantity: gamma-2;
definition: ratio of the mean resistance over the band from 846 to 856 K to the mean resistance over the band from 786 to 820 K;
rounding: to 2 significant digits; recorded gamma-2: 0.98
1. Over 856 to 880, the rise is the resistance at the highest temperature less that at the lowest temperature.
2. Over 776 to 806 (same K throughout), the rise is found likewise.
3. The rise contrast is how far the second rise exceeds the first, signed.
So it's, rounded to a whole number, 59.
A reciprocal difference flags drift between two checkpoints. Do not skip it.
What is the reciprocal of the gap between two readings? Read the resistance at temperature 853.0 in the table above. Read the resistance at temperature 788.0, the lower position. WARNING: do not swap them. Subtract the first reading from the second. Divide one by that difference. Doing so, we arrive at 0.10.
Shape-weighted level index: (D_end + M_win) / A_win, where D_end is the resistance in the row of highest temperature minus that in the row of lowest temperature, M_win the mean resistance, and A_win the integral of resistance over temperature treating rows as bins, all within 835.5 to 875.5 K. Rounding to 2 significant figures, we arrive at 0.036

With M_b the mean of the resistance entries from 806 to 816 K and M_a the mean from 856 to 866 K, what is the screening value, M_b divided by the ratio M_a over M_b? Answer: 244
